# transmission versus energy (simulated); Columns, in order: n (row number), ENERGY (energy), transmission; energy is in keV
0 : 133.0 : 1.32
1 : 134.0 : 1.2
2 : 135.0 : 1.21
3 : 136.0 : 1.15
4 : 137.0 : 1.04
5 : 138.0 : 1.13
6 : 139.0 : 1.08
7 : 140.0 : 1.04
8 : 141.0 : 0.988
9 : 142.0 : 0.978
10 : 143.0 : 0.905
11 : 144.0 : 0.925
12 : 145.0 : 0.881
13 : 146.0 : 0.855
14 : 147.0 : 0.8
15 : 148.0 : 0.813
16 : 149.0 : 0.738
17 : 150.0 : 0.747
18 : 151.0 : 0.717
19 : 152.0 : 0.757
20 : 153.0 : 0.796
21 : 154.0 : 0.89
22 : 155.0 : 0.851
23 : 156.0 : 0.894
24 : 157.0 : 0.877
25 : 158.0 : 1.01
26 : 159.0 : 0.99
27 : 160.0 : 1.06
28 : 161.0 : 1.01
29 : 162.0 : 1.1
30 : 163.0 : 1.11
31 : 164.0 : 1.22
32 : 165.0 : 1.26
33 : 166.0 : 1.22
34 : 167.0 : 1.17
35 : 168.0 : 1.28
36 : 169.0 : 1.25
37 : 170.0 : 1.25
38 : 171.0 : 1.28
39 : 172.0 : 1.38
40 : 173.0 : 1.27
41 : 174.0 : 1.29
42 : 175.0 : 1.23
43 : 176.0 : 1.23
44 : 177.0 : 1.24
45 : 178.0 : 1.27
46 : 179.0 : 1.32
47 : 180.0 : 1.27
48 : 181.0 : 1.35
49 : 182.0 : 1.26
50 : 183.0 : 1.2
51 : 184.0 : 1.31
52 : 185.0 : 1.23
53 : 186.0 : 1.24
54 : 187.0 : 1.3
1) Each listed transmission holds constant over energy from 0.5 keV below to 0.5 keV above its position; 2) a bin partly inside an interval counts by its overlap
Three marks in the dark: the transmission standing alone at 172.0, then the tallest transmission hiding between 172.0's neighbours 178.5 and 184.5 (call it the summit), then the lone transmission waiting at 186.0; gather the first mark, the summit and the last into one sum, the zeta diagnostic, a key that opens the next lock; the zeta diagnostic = 4.0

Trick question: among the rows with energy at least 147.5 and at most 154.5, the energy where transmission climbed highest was 154.0 keV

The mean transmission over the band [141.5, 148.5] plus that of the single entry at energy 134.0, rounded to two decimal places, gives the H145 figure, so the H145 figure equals 2.08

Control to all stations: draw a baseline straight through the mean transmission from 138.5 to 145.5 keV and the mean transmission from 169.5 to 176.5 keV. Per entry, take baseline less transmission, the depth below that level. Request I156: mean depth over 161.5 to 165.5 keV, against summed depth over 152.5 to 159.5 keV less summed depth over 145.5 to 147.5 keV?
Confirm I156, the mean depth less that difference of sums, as -1.1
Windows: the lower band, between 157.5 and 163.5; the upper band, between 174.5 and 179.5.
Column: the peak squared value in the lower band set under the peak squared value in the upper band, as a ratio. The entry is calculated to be 1.4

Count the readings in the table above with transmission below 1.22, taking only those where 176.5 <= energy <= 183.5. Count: 1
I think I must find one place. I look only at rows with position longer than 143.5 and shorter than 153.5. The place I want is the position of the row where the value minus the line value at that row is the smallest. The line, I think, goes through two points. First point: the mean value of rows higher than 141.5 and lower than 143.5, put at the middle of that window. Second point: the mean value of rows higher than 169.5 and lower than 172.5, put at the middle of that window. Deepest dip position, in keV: 151.0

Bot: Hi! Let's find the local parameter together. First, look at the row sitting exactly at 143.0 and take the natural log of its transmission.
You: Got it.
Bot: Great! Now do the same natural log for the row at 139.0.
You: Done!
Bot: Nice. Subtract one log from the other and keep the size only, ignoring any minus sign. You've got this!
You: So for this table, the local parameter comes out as 0.177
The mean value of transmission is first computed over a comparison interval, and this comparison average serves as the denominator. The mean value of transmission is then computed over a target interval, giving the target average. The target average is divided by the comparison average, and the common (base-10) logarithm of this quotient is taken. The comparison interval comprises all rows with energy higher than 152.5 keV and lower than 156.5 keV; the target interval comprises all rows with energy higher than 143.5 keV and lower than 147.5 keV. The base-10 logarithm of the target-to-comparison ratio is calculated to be 0.004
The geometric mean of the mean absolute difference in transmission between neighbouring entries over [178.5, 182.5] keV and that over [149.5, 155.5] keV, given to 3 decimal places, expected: 0.060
